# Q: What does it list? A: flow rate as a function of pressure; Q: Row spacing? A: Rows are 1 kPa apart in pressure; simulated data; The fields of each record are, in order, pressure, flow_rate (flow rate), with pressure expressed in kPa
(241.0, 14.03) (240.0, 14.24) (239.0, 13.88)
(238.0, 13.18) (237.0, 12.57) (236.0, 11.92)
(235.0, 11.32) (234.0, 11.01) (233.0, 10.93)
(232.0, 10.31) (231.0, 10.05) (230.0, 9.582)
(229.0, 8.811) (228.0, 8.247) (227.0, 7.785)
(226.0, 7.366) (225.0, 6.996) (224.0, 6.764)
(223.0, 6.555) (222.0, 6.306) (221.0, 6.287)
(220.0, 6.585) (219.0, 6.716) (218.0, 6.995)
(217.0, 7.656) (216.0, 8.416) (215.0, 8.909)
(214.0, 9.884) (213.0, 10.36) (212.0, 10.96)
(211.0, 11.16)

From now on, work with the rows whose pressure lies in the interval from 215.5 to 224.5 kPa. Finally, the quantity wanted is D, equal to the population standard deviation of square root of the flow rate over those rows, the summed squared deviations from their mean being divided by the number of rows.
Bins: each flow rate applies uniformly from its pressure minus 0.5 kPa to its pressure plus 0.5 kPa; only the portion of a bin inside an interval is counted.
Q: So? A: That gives 0.12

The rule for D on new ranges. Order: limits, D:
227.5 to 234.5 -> 0.16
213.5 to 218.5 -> 0.17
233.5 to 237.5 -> 0.09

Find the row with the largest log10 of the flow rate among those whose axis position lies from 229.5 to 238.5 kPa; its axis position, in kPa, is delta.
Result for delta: 238.0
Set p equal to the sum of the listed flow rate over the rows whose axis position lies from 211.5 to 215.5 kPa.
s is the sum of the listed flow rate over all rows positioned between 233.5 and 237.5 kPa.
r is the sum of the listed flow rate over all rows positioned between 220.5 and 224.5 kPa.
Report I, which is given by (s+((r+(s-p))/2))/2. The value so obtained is 31.6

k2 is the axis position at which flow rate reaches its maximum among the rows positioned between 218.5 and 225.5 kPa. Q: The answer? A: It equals 225.0 kPa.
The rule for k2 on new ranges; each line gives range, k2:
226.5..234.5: 234.0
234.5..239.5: 239.0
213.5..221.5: 214.0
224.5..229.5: 229.0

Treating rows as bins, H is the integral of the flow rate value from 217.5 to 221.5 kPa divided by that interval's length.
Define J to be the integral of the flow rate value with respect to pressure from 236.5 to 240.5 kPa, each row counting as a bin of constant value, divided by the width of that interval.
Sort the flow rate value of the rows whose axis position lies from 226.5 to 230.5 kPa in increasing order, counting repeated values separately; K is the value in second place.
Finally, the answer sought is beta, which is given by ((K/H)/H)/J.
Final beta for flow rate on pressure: 0.014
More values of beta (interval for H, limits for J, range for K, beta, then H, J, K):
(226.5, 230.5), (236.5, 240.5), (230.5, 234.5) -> 0.010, 8.6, 13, 10.31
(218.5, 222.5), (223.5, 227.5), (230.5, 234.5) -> 0.034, 6.5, 7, 10.31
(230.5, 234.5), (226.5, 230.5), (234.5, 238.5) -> 0.012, 10.6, 9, 11.92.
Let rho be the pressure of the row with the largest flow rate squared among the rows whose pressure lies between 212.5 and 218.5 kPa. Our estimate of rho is 213.0 kPa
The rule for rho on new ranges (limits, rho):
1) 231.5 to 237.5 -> 237.0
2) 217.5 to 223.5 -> 218.0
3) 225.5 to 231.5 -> 231.0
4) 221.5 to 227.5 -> 227.0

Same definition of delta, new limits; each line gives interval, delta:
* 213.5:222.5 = 214.0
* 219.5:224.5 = 224.0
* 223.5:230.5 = 230.0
